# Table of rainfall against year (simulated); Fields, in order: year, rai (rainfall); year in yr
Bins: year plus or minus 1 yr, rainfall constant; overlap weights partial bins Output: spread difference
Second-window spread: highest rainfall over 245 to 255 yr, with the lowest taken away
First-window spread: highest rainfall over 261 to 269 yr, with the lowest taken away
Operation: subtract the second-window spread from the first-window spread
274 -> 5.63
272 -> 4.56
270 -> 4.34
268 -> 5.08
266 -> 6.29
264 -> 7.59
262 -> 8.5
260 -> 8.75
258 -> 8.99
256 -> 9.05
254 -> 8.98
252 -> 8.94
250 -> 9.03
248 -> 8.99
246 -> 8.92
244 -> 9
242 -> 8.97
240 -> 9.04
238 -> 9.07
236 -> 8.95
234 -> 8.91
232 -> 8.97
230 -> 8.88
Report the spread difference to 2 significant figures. 3.3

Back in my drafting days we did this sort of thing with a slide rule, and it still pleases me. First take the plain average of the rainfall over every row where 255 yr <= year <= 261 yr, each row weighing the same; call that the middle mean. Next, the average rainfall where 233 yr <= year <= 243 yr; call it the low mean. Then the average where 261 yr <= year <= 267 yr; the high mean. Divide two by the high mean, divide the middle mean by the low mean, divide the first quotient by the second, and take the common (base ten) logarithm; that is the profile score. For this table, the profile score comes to -0.569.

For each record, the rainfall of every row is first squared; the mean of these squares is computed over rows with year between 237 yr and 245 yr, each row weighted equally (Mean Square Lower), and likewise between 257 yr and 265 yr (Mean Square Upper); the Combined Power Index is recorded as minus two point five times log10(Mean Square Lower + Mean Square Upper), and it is -5.46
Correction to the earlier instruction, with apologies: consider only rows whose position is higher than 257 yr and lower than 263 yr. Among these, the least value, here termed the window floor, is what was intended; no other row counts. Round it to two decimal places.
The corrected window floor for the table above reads 8.50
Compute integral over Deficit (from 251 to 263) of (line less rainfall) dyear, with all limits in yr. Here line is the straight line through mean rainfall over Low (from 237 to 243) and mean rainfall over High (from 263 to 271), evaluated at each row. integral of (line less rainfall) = -22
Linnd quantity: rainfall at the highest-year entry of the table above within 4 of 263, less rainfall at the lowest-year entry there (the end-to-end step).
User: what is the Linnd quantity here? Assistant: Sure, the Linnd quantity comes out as -2.5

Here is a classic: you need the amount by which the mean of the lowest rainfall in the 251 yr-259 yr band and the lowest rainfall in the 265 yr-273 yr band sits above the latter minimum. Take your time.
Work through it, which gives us 2.30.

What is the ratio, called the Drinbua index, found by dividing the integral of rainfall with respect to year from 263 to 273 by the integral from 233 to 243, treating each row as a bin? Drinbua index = 0.62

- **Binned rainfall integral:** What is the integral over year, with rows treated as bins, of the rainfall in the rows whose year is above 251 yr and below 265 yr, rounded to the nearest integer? 122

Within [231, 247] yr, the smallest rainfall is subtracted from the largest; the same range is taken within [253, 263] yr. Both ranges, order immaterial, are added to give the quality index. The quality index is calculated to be 0.71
